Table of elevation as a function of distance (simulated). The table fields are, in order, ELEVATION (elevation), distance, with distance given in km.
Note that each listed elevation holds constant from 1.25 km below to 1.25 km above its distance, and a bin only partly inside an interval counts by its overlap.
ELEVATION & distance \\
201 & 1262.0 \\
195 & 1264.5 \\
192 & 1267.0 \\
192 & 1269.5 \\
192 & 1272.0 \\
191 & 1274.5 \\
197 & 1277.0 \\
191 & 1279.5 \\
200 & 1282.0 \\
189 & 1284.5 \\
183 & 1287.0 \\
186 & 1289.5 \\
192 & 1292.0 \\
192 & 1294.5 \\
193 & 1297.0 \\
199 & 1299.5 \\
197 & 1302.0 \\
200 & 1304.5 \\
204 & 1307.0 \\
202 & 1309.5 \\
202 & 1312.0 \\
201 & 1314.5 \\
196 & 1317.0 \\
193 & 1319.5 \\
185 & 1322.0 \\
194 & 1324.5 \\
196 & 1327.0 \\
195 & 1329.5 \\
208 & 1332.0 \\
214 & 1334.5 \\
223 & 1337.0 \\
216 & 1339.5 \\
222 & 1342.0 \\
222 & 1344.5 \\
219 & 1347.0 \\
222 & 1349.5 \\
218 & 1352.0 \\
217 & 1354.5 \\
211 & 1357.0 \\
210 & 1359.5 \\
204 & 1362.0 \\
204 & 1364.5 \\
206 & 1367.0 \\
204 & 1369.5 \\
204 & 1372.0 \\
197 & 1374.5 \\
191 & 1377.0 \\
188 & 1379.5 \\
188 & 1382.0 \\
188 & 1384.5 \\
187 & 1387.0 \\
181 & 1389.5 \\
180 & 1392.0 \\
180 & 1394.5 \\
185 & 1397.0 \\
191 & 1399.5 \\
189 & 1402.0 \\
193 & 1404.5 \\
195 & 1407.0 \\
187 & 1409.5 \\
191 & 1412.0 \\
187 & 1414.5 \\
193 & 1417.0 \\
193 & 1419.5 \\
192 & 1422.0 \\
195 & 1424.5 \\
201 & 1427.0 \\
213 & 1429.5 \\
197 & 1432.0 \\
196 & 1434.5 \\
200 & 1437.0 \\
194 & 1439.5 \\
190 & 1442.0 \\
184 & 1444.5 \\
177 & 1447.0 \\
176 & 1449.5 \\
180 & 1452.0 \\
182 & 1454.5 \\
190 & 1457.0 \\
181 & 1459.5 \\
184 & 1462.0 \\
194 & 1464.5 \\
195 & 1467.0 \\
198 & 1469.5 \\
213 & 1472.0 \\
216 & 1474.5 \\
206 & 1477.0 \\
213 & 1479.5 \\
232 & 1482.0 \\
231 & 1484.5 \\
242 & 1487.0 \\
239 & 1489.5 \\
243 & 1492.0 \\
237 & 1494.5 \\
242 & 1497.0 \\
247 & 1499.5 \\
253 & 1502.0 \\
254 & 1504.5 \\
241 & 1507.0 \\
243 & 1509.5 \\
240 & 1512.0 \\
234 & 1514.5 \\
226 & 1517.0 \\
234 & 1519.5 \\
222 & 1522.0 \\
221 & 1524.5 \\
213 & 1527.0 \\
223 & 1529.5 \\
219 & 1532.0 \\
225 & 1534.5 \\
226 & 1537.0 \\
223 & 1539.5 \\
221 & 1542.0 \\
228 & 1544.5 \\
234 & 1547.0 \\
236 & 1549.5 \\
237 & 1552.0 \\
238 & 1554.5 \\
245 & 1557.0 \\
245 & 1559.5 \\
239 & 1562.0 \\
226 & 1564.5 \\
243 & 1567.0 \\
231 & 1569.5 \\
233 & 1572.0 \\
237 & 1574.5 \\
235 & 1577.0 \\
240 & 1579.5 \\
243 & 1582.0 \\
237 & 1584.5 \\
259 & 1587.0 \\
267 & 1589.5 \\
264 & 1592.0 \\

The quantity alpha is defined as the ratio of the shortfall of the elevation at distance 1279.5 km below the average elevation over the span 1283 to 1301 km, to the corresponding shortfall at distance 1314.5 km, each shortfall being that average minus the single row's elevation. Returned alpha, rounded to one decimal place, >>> 0.0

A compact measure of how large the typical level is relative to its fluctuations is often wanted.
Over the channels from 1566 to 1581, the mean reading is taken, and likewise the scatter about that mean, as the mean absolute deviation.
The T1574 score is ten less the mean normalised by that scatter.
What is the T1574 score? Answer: -58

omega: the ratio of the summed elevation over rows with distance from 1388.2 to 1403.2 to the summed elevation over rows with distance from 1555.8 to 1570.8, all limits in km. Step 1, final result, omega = 0.77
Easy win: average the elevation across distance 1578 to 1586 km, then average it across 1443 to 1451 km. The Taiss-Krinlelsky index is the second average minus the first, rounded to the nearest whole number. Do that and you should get -61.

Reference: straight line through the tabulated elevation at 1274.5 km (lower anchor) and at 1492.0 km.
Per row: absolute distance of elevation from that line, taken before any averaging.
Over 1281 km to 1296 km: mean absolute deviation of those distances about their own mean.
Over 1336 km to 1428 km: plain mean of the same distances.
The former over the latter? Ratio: 0.11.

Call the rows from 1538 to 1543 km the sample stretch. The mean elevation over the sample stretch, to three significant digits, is 222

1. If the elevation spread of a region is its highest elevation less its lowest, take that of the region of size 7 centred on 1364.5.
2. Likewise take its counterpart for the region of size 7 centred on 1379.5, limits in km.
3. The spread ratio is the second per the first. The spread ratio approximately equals 1.5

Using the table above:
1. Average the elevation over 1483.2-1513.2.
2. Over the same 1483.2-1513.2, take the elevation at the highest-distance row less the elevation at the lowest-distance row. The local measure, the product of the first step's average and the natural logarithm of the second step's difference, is 533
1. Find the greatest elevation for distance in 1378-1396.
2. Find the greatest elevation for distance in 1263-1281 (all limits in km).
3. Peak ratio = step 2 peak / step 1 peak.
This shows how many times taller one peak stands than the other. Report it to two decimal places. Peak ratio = 1.05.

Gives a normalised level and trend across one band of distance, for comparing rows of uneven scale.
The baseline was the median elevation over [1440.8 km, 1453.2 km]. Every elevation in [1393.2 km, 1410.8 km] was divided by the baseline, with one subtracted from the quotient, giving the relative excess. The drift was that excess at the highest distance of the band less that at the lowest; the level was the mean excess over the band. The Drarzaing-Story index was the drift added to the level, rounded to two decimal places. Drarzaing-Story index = 0.09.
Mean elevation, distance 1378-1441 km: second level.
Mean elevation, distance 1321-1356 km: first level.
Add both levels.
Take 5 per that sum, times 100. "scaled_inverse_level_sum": 1.24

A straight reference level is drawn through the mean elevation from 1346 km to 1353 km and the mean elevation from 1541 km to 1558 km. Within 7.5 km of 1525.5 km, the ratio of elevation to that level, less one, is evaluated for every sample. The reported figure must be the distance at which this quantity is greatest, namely 1519.5 km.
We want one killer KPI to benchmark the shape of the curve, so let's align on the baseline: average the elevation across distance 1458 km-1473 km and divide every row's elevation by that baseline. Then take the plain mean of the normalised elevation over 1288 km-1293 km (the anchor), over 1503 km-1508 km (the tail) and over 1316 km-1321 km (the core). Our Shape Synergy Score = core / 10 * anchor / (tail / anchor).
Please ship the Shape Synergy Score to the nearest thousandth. 0.074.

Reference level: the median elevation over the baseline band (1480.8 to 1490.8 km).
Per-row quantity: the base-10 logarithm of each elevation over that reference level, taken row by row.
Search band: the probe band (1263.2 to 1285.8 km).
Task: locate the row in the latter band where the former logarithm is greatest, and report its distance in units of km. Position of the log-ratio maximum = 1282.0 km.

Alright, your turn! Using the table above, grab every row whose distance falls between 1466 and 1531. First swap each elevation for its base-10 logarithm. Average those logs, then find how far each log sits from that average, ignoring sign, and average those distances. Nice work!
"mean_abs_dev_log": 0.026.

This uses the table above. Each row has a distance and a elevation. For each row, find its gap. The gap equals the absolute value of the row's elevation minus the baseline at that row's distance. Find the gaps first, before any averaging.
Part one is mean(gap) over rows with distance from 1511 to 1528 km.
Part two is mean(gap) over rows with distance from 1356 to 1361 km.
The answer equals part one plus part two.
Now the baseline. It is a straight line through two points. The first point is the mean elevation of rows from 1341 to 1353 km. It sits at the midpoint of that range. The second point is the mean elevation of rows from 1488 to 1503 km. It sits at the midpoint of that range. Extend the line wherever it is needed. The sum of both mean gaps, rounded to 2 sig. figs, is 32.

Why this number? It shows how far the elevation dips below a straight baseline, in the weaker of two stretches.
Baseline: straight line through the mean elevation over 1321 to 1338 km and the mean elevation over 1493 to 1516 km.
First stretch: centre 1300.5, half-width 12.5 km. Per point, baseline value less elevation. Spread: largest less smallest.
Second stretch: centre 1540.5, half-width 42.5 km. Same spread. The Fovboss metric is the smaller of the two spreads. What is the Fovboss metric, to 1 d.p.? 13.9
